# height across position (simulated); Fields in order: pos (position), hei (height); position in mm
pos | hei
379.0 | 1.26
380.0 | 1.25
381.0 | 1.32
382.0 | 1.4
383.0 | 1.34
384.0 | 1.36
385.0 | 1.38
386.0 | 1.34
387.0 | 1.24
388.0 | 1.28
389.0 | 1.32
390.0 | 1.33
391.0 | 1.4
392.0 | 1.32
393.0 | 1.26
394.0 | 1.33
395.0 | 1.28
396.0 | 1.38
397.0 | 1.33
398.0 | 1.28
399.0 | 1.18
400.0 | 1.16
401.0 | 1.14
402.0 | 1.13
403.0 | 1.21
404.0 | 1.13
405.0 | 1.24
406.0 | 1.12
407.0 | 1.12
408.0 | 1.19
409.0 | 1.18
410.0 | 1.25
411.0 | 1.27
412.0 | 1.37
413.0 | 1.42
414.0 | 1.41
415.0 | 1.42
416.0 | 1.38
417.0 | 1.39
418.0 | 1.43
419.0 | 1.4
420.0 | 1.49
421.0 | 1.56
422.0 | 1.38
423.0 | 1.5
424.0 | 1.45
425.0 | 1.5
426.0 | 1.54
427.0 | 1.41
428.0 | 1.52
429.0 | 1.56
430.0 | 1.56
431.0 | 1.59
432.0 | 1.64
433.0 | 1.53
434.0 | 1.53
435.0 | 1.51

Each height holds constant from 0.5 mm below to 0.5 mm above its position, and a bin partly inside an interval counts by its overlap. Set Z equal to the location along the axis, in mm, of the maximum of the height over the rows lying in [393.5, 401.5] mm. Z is 396.0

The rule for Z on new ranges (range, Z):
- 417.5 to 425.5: 421.0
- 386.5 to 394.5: 391.0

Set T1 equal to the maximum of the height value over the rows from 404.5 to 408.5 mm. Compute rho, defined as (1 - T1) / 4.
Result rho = -0.06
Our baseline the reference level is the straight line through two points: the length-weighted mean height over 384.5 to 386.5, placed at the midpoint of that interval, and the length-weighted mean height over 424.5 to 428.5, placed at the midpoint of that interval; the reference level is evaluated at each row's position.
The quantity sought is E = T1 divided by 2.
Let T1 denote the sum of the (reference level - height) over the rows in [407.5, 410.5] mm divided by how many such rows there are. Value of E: 0.11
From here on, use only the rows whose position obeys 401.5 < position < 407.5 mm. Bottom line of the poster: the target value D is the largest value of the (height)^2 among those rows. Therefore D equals 1.5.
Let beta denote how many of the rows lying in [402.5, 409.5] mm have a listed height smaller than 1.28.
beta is 7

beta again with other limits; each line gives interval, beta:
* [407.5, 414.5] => 4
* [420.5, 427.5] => 0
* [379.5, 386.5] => 1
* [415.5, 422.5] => 0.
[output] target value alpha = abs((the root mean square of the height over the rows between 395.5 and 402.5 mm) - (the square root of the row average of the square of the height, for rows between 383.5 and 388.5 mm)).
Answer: 0.09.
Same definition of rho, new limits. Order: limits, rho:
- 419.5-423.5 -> -0.14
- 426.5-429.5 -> -0.14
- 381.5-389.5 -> -0.10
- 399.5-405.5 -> -0.06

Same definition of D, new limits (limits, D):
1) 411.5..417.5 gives 2.0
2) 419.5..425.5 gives 2.4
